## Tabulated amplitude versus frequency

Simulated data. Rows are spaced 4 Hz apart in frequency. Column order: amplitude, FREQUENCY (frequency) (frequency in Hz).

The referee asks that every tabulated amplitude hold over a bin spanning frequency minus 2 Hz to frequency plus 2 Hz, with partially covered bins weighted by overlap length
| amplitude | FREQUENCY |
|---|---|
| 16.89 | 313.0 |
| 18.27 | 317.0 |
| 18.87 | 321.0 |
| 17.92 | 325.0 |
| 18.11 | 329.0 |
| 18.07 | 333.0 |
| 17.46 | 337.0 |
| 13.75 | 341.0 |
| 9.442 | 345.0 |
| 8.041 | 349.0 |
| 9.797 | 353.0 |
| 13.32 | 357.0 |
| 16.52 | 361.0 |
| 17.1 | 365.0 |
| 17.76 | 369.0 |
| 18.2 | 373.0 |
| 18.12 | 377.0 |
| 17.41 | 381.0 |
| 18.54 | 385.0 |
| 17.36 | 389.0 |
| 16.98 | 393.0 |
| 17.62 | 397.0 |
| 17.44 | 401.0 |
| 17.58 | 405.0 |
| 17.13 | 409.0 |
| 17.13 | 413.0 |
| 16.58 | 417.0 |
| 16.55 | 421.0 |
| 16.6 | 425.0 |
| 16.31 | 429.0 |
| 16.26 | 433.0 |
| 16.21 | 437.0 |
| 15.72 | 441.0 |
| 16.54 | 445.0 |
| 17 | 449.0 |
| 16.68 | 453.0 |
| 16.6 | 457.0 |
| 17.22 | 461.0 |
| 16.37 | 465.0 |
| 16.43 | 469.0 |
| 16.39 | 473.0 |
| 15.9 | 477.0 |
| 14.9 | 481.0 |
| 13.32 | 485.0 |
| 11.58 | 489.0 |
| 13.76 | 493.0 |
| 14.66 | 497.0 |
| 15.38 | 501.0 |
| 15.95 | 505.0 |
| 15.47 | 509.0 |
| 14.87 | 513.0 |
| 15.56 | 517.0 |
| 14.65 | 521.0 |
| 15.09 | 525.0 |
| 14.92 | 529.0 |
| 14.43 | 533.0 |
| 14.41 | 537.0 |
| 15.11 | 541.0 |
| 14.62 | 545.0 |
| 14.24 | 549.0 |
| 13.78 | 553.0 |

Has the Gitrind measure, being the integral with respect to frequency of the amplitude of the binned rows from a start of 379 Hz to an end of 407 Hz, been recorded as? 492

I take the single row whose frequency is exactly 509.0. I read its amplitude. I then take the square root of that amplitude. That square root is 3.93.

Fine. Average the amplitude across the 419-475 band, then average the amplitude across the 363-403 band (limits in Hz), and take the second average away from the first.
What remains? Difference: -1.2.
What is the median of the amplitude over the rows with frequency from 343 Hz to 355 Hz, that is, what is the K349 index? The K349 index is 9.4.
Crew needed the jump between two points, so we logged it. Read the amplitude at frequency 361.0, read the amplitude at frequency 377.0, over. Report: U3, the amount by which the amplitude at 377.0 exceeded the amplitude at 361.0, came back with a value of 1.6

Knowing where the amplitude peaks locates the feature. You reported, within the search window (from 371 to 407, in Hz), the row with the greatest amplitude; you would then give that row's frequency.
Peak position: 385.0 Hz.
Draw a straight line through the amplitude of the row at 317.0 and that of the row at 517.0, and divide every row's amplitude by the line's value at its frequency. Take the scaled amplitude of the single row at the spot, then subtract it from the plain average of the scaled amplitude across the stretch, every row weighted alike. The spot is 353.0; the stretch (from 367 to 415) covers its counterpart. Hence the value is 0.47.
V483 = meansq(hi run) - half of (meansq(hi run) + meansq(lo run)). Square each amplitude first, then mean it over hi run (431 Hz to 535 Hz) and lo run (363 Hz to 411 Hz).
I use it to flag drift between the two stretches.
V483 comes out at -35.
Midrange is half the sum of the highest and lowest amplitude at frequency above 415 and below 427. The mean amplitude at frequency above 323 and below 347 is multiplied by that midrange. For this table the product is 262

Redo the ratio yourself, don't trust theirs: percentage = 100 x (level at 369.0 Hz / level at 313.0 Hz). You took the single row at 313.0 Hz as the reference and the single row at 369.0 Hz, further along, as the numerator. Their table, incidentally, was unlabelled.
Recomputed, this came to 105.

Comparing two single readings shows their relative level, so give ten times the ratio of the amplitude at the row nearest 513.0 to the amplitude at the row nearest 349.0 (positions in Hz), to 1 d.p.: 18.5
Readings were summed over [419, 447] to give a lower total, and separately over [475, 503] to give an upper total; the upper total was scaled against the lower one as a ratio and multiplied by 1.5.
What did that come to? 1.31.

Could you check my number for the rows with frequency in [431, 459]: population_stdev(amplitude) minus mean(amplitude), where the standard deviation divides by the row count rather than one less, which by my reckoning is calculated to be -16.1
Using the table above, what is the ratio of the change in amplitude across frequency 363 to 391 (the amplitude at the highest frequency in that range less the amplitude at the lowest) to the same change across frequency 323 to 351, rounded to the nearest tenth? 0.0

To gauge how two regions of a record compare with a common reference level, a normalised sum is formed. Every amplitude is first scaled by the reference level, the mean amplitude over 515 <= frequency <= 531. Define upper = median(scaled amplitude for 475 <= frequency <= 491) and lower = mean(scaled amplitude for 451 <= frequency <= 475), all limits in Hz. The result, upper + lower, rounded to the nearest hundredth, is 2.04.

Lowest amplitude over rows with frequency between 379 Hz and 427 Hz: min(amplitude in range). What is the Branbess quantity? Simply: 16.55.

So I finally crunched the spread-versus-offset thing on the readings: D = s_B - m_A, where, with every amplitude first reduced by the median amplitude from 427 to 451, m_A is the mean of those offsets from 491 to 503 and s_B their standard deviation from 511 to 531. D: 2.0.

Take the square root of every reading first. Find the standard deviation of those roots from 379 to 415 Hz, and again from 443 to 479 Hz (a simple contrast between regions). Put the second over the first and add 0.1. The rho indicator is 1.0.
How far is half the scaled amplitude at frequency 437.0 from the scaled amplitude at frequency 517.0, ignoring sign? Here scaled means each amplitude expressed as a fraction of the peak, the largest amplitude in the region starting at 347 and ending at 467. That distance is 0.40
